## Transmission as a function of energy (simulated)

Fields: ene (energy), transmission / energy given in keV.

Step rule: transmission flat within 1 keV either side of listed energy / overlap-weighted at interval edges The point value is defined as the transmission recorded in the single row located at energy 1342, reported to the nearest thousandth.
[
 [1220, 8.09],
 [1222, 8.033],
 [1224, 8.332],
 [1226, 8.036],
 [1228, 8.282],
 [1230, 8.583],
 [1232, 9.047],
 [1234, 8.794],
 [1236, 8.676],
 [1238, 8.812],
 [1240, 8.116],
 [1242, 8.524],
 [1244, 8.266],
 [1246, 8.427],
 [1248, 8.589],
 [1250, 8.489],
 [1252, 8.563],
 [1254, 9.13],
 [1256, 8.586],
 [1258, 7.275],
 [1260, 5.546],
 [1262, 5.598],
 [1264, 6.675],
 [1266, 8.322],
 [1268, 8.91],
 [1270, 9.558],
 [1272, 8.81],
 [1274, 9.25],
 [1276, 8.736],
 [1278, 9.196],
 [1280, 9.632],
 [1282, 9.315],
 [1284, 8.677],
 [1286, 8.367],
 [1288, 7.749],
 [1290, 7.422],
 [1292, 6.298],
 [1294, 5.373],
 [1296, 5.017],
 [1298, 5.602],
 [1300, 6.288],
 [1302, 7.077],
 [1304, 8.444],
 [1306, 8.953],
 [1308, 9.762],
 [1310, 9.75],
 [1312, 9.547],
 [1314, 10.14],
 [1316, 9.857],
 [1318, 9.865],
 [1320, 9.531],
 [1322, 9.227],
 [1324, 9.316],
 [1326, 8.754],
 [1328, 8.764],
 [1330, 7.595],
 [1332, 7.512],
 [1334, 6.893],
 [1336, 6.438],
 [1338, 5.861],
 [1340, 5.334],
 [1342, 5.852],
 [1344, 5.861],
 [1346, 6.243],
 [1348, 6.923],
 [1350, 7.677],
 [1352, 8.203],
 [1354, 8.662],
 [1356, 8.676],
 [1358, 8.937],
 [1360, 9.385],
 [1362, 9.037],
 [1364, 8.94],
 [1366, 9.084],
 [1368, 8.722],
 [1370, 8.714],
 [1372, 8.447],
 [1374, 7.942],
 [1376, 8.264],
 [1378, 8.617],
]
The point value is 5.852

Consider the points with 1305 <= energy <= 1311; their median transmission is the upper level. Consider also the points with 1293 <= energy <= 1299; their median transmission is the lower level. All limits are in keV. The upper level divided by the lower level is 1.8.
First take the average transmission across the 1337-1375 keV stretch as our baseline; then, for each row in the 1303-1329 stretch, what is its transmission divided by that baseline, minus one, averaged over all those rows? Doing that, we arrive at 0.20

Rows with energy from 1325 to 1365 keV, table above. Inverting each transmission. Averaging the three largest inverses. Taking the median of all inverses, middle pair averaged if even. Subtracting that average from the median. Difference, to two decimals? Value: -0.05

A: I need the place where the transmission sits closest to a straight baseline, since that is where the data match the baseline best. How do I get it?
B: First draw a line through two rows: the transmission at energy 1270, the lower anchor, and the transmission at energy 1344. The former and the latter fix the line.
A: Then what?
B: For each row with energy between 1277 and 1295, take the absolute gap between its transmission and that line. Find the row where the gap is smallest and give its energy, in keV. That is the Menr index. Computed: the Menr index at 1278 keV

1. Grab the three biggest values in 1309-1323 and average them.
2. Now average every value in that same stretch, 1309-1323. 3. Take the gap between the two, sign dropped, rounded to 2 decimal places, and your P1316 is 0.25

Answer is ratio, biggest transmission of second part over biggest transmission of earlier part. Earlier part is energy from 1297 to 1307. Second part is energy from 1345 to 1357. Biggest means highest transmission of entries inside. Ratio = 0.97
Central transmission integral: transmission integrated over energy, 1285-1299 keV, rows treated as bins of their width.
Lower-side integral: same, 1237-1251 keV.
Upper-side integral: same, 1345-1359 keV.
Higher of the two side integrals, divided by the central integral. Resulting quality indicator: 1.29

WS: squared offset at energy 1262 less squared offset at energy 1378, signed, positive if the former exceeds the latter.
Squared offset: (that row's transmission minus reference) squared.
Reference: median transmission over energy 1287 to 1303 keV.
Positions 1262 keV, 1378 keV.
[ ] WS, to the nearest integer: -5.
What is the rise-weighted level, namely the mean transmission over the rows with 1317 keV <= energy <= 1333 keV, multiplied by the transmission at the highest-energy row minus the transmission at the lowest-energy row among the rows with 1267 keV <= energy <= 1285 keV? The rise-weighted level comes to -2.1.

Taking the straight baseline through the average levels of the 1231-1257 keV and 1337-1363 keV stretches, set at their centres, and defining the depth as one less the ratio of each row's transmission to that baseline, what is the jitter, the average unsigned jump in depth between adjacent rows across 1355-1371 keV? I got 0.033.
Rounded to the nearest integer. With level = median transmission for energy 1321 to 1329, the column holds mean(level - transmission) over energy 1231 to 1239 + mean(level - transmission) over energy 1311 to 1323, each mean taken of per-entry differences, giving -1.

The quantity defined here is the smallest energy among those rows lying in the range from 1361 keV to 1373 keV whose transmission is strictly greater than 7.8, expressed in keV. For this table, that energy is 1362 keV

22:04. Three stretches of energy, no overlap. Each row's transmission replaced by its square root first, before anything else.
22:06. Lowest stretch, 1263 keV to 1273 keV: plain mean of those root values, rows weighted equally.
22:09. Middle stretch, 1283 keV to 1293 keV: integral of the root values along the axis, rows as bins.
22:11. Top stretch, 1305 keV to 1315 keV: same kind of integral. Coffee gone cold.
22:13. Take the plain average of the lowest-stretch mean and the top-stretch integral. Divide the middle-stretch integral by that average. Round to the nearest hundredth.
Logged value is 1.63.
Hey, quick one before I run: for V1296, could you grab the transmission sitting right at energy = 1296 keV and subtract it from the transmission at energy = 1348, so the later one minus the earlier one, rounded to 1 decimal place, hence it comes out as 1.9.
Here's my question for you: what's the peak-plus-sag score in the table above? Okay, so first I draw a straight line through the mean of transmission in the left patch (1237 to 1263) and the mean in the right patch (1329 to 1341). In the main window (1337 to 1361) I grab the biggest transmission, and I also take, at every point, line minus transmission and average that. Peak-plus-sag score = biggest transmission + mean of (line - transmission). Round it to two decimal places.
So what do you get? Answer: 8.46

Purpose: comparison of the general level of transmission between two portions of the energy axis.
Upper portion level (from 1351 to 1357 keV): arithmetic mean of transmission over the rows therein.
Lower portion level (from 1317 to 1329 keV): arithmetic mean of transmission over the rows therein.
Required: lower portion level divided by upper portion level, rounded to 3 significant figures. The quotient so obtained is 1.09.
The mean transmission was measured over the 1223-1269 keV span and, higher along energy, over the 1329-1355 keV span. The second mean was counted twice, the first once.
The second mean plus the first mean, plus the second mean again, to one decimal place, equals 21.9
